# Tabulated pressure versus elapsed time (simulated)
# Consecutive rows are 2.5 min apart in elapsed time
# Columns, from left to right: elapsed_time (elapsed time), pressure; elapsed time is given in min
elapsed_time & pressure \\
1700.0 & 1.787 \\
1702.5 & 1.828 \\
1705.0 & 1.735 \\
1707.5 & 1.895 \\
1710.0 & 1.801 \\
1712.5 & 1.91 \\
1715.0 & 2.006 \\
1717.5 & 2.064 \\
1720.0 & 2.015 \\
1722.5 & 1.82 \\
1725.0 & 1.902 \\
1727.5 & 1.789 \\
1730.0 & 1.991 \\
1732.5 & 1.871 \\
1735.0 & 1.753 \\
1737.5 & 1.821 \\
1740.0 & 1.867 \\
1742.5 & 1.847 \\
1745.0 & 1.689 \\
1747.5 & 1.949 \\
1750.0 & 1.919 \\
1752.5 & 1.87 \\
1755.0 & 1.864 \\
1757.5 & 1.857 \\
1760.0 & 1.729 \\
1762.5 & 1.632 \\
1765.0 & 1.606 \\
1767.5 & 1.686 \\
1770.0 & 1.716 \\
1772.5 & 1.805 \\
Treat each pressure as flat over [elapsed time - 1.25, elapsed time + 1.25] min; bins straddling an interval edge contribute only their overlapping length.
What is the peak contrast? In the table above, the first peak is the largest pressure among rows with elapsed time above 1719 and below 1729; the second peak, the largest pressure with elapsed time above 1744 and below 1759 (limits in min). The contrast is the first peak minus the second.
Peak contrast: 0.066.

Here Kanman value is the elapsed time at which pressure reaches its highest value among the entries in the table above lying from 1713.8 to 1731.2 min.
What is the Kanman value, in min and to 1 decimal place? 1717.5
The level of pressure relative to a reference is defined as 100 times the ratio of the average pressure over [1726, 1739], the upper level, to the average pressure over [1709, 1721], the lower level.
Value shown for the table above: 94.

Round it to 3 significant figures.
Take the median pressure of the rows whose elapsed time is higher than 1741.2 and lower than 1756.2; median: 1.87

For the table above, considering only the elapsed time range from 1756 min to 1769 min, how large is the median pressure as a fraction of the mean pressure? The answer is 0.99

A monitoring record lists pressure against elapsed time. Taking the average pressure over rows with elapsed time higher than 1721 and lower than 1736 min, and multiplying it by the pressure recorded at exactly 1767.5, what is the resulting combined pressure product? 3.13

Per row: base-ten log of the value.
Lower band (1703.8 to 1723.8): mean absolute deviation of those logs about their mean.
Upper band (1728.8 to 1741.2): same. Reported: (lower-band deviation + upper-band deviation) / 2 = 0.0175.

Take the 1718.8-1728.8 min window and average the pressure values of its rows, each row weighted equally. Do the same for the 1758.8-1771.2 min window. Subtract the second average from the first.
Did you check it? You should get 0.21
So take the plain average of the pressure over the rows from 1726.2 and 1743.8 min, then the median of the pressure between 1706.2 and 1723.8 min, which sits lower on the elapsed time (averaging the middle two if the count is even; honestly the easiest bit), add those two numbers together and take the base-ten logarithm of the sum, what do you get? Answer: 0.575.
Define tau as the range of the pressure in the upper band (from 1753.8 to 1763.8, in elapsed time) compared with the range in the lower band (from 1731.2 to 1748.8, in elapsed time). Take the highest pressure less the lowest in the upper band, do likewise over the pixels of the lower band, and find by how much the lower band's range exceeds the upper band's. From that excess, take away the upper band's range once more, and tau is -0.20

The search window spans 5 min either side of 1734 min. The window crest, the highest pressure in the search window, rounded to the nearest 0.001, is 1.991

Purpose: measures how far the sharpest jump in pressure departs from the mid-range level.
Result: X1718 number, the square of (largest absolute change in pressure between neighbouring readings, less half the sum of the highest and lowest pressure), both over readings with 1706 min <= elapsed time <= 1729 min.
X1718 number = 3.0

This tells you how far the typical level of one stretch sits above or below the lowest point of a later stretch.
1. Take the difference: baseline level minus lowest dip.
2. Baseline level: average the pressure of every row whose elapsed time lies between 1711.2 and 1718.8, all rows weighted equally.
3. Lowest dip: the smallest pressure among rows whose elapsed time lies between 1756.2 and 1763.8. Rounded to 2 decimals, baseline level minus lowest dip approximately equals 0.36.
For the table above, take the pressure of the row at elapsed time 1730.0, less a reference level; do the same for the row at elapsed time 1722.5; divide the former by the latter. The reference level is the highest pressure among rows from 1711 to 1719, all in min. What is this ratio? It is 0.30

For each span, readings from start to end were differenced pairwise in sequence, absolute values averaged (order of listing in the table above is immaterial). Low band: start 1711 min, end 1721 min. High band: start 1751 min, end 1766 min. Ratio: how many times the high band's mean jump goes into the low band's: 1.3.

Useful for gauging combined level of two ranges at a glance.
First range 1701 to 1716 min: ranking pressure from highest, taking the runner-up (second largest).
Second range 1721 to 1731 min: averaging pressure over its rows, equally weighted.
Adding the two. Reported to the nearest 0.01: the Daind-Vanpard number 3.79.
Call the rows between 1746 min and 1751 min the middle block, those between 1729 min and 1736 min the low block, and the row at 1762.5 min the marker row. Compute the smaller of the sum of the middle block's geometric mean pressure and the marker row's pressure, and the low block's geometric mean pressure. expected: 1.87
